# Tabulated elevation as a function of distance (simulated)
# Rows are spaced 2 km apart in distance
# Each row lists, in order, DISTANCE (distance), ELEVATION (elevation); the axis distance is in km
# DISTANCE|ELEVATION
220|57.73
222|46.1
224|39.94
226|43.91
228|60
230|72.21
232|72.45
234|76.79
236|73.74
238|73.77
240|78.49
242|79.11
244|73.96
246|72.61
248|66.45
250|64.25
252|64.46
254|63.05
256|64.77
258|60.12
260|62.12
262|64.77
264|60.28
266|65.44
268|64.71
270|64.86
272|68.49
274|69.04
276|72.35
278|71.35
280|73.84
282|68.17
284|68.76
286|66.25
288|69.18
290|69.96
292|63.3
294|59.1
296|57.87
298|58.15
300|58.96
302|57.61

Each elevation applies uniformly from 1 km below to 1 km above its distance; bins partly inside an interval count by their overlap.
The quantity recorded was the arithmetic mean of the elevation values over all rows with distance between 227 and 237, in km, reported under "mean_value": 71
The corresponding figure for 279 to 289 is 69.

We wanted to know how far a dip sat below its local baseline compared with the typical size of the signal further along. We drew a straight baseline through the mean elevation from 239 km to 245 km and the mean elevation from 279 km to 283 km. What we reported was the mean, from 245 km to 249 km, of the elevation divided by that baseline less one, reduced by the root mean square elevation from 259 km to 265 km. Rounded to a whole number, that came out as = -63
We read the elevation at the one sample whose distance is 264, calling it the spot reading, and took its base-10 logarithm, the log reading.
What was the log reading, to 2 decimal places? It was 1.78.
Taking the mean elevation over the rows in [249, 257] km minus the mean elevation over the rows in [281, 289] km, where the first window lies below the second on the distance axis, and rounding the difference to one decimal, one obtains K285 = -4.0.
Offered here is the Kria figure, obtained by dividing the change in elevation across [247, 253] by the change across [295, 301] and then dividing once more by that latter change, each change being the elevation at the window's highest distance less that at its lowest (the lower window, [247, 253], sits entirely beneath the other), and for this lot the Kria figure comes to -1.7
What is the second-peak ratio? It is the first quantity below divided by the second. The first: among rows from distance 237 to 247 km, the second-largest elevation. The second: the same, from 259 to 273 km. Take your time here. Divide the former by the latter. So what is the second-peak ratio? 1.20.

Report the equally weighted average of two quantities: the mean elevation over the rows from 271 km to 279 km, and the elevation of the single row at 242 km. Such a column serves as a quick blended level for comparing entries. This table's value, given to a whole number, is 75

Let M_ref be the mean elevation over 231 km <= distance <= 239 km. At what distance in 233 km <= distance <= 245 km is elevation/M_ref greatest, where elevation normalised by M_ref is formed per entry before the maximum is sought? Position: 242 km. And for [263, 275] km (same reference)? 274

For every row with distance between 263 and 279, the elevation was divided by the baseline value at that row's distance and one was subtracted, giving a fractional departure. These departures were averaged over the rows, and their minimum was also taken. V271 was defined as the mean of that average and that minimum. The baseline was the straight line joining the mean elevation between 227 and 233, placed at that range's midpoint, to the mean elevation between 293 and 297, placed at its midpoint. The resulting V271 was 0.02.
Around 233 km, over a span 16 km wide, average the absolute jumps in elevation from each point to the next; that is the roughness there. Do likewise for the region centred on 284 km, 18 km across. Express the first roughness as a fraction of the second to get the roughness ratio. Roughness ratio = 2.1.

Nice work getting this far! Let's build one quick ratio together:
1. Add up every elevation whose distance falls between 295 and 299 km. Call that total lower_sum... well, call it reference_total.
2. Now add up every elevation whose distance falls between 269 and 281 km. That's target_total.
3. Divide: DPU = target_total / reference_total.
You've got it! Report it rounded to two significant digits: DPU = 3.6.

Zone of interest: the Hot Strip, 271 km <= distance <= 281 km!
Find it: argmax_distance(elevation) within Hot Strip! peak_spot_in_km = 280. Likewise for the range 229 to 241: 240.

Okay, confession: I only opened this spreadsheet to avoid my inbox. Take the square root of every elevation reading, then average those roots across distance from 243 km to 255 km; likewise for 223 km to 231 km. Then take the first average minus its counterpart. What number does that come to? 0.9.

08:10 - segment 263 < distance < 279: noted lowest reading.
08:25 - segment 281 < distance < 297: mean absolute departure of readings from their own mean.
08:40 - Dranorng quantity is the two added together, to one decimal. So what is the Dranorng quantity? 64.2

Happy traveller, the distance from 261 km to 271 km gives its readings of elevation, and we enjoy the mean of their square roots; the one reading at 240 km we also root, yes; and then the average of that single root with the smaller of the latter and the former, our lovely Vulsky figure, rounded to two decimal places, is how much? 8.43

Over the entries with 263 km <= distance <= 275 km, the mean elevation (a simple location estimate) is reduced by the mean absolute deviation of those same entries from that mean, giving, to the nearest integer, 63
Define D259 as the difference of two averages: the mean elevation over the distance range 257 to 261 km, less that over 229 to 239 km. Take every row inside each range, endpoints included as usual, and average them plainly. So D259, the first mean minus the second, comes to -12.7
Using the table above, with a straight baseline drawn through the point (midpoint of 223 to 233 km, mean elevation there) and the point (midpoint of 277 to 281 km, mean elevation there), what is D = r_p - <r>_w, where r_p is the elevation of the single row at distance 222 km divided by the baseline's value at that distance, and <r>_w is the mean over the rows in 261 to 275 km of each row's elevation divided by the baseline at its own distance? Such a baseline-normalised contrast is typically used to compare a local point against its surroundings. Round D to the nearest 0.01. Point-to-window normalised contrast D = -0.12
